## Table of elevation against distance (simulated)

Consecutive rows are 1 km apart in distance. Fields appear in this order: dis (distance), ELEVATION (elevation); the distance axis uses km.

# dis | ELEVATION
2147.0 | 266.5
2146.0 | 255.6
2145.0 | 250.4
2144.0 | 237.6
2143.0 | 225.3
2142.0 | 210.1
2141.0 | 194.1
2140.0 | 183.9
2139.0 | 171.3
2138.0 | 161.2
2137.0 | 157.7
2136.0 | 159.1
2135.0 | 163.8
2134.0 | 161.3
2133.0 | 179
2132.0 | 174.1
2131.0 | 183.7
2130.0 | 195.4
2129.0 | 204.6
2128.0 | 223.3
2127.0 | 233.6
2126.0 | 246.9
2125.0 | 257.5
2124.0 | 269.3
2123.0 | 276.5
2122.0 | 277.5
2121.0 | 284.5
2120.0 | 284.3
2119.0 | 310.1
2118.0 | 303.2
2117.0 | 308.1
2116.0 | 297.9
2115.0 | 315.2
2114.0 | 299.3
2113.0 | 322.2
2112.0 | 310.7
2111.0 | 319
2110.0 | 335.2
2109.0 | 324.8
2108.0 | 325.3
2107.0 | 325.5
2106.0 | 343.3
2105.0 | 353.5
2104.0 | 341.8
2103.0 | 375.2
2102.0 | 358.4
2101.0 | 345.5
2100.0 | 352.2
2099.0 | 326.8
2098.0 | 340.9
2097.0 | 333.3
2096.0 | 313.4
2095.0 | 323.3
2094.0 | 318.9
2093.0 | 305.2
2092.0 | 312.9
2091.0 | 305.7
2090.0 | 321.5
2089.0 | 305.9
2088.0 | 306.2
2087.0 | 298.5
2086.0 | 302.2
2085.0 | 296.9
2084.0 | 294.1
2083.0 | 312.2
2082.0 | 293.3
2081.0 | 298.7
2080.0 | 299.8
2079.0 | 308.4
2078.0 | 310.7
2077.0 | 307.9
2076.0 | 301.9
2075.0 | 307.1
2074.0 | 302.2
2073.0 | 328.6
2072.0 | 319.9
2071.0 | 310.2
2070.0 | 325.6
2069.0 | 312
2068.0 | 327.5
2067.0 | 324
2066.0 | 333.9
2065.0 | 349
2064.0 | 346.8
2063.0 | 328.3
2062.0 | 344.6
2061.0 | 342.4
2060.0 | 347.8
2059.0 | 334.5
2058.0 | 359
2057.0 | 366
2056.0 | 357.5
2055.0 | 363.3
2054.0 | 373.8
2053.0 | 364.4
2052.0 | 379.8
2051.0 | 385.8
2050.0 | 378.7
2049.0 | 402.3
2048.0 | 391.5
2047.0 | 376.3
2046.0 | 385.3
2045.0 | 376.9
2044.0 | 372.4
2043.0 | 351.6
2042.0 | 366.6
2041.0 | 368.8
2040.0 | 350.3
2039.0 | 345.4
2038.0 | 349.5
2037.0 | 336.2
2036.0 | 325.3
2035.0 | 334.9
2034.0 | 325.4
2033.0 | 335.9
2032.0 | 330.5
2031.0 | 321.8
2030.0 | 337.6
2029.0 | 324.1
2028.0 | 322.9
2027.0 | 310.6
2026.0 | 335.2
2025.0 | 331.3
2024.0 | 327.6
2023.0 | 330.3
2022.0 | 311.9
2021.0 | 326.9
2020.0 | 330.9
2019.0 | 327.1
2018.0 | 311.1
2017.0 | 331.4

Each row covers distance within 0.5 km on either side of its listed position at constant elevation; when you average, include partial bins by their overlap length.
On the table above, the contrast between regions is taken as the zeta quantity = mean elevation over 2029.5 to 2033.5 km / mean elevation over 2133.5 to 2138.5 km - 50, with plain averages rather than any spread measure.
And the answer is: -47.94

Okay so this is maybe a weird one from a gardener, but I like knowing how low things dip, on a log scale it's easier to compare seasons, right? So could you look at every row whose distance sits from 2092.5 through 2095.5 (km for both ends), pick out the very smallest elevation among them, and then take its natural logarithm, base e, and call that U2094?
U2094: 5.72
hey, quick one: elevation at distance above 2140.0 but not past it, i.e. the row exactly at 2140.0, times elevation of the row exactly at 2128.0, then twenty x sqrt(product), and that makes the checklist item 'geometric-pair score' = 4053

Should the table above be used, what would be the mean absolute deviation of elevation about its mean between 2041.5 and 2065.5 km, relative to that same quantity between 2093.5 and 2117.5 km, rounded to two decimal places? 1.00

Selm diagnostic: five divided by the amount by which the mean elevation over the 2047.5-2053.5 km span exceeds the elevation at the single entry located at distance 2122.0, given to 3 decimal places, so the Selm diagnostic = 0.047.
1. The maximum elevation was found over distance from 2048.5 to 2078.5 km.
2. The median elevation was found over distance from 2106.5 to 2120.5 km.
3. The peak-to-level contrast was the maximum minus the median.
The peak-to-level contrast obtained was 89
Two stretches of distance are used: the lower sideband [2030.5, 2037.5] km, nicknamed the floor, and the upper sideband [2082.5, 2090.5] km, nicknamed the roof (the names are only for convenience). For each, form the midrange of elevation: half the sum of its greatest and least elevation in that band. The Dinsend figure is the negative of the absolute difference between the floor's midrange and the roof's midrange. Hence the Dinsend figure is -21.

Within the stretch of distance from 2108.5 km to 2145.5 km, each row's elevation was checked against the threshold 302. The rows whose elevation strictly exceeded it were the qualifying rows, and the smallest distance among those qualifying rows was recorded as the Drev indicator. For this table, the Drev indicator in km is 2109.0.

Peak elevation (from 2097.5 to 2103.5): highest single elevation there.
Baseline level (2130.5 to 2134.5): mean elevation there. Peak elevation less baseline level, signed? 201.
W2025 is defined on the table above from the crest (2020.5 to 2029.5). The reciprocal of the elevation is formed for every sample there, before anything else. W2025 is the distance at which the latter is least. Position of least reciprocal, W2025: 2026.0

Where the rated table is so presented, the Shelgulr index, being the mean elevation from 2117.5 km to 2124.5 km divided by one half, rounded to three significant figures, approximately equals 573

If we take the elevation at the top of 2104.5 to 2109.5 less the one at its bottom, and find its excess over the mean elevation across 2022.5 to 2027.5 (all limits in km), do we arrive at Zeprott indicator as -356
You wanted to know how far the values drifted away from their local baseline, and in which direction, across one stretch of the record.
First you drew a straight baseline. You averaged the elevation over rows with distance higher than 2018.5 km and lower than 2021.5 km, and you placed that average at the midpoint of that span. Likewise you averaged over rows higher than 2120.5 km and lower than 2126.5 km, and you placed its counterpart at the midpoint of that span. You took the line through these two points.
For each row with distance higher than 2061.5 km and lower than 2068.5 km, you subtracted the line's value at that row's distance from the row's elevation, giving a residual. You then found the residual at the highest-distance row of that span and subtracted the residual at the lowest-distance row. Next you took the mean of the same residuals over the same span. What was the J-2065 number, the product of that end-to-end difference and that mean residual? -463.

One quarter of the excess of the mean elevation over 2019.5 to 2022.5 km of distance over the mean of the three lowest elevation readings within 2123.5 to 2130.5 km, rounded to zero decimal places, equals 29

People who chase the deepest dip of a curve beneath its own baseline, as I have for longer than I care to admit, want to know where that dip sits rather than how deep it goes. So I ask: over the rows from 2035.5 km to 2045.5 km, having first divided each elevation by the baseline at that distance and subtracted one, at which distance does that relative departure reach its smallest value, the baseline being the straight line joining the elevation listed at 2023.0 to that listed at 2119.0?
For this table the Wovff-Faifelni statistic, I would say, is 2036.0 km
